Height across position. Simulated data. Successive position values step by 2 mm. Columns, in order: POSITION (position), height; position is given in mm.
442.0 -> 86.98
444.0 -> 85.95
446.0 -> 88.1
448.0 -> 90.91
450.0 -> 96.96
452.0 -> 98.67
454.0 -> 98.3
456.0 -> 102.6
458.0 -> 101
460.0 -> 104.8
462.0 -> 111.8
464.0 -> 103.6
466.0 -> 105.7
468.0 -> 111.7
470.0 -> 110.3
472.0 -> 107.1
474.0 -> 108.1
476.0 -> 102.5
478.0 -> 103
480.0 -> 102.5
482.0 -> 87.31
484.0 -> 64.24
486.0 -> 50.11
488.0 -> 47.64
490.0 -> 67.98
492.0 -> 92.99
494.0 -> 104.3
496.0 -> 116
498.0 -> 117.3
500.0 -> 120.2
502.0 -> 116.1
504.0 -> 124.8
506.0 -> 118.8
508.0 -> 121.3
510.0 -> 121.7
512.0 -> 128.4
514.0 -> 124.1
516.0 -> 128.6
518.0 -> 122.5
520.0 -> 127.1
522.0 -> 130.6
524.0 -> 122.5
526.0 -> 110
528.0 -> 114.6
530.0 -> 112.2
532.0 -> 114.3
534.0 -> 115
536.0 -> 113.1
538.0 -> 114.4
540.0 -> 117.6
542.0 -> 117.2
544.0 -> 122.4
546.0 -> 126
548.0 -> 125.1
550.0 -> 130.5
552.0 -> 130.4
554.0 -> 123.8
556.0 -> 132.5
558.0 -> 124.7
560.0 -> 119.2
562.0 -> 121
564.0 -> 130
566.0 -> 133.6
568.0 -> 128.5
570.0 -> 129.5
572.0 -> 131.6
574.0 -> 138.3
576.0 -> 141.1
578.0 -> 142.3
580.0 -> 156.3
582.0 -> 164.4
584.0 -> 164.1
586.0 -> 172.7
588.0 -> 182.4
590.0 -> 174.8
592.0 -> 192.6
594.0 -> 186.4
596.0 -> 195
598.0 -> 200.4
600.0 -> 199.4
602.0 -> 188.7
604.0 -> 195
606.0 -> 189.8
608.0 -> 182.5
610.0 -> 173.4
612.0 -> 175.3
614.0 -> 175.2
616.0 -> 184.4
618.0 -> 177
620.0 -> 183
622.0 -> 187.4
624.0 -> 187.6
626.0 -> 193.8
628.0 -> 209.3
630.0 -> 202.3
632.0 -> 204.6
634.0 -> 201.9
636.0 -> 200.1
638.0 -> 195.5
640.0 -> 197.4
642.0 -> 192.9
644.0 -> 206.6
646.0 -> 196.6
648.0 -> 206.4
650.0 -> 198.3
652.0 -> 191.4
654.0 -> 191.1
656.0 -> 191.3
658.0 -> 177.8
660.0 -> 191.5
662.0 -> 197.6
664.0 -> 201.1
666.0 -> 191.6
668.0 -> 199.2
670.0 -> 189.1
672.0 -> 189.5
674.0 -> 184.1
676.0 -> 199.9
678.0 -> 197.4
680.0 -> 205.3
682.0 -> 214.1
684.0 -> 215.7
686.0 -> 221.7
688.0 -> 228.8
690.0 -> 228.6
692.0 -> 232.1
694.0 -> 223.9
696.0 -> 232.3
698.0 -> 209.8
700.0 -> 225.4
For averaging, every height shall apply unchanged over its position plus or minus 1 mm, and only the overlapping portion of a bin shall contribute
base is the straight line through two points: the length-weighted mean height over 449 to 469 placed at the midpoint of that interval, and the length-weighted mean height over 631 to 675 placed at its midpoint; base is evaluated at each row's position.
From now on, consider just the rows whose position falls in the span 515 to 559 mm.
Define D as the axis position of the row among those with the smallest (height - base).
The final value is 536.0 mm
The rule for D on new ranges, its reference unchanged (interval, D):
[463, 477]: 476.0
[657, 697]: 674.0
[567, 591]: 568.0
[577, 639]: 578.0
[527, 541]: 536.0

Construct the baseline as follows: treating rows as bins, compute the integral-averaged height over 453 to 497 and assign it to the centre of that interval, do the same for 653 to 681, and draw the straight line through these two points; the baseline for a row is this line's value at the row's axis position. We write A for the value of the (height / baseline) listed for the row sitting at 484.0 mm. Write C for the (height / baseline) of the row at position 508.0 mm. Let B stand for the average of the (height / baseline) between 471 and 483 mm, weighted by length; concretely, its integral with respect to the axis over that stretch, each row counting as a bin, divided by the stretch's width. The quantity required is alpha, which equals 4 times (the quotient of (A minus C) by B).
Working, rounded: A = 0.64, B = 1.05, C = 1.08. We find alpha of -1.66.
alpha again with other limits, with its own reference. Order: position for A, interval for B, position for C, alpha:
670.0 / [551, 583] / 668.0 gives -0.24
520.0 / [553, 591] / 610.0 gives 0.07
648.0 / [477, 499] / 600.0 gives -0.61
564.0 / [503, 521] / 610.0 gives -0.49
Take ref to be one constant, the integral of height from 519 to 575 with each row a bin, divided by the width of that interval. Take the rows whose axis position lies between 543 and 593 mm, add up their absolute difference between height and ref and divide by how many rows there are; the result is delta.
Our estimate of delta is 19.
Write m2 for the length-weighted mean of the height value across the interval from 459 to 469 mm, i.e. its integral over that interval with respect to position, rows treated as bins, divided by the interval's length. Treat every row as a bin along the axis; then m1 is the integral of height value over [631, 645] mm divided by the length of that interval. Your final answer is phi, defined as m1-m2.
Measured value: 92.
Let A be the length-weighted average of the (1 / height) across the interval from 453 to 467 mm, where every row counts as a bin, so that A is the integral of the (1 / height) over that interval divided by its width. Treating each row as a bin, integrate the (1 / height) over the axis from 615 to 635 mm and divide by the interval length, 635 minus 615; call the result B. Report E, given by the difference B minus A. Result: -0.0044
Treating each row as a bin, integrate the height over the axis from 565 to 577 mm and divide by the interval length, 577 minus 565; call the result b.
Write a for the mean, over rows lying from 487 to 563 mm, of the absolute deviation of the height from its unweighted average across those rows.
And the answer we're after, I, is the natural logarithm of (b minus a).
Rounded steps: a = 9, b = 134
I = 4.8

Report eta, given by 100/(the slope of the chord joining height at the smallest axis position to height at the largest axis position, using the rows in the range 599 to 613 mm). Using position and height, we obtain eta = -50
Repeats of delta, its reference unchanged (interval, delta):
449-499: 27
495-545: 6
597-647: 69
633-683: 73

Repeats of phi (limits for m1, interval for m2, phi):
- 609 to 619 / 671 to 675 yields -10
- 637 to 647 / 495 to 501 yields 80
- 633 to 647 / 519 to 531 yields 79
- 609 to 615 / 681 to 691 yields -47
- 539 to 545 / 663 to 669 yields -78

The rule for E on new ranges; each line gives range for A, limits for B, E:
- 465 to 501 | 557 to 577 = -0.0036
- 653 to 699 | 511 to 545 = 0.0035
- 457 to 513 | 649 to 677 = -0.0052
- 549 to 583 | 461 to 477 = 0.0018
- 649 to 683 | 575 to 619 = 0.0005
